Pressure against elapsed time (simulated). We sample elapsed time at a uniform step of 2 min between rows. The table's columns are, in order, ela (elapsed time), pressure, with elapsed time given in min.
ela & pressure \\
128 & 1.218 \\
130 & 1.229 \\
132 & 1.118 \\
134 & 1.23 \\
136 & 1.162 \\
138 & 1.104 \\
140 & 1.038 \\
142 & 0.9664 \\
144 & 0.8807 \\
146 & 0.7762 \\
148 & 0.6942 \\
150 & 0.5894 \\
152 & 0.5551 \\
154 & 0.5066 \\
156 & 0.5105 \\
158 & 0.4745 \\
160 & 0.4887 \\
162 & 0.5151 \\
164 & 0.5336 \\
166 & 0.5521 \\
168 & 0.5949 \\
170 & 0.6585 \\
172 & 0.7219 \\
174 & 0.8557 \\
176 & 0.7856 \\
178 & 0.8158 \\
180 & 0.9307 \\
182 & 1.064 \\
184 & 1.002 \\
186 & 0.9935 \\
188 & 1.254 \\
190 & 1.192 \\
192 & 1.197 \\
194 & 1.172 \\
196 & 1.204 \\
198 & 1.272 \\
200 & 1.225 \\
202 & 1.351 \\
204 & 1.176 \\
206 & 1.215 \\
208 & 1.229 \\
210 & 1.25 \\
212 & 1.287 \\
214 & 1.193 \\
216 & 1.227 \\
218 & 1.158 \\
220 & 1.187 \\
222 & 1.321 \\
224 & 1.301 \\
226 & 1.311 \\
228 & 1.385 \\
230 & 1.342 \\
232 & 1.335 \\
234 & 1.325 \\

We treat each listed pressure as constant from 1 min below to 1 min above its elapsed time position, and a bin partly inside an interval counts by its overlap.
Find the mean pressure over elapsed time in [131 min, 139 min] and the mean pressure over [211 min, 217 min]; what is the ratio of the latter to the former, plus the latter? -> 2.31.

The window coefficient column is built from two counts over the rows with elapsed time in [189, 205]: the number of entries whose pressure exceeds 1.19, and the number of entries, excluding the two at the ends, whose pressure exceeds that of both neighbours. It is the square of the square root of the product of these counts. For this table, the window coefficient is 18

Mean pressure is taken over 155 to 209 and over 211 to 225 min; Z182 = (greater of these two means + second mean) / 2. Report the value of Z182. 1.24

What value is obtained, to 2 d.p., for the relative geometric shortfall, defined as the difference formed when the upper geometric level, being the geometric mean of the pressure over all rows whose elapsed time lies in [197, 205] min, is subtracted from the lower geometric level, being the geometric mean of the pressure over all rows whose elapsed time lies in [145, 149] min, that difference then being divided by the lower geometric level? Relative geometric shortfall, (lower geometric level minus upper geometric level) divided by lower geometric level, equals -0.71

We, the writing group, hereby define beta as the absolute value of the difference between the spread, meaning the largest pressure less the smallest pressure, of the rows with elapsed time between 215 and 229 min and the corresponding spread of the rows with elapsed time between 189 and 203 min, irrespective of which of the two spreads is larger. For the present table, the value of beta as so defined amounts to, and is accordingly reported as 0.05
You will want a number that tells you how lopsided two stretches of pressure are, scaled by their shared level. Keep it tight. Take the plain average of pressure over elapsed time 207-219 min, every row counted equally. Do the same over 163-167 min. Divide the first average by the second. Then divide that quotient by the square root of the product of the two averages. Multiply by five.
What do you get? 14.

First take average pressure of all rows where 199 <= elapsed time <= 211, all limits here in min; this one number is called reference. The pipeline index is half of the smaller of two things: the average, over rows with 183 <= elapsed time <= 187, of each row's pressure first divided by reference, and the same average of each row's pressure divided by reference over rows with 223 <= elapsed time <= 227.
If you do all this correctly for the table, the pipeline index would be 0.40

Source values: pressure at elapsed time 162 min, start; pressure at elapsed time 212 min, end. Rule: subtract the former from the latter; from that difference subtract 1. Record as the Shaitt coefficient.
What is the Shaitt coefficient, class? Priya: -0.2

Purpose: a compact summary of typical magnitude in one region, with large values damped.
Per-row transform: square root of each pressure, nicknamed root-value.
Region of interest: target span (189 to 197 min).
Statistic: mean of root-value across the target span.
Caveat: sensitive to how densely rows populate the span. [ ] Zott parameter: 1.09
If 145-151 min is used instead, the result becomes 0.83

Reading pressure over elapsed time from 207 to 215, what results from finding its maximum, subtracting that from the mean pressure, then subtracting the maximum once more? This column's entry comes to -1.33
